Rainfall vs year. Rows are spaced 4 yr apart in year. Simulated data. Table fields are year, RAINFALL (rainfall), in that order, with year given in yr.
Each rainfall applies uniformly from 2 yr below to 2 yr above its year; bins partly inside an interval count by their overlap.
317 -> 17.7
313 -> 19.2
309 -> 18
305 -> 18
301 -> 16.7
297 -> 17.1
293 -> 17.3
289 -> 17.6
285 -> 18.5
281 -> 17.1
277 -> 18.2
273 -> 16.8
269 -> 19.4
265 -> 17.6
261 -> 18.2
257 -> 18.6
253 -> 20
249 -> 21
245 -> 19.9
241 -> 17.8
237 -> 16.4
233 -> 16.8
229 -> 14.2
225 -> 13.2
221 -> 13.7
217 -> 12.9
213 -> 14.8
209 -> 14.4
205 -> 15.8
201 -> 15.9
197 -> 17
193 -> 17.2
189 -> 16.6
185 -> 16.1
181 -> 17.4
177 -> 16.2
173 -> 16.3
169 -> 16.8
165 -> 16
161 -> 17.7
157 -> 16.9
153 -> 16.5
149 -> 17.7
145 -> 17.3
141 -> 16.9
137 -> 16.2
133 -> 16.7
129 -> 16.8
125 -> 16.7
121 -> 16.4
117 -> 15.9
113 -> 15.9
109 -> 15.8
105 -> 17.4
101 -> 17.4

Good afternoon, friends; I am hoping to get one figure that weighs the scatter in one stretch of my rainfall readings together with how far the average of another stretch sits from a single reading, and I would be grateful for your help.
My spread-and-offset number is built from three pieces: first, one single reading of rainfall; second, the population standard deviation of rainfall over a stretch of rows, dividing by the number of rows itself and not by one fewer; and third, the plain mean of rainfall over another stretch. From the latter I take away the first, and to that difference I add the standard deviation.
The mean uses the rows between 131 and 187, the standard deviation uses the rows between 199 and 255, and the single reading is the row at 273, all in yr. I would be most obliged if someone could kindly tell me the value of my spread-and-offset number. 2.5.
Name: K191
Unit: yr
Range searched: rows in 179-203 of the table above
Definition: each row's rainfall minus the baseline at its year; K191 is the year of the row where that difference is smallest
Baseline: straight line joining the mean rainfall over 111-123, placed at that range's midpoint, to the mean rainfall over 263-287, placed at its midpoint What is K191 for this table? 201 yr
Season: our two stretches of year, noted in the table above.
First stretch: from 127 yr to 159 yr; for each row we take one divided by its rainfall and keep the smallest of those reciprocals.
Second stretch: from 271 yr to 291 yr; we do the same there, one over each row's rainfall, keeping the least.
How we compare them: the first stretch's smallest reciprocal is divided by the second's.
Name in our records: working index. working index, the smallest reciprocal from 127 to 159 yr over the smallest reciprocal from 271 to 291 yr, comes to 1.05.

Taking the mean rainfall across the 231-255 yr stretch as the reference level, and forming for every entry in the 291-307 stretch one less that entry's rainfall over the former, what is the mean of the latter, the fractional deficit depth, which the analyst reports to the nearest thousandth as 0.074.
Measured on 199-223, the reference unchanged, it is 0.218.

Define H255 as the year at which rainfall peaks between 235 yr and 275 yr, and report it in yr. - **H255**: 249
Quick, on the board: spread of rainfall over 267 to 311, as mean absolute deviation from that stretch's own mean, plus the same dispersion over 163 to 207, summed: 1.13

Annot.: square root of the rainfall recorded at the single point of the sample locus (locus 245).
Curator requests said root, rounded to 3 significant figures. 4.46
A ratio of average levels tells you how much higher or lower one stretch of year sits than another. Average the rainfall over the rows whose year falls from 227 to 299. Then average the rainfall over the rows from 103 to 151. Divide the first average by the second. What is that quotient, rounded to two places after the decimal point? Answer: 1.08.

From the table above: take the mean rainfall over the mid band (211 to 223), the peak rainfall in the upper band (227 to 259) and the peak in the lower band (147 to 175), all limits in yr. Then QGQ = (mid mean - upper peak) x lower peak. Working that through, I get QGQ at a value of -127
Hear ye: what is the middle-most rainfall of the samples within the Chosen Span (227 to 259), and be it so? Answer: 18.2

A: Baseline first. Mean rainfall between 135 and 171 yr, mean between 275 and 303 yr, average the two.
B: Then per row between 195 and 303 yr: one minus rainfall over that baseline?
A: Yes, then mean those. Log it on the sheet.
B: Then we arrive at 0.016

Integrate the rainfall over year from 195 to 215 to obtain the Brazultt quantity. 312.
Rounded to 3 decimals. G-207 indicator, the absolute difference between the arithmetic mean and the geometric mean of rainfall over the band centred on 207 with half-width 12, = 0.057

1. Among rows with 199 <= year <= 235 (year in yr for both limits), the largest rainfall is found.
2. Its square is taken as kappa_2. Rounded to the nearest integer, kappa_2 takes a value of 282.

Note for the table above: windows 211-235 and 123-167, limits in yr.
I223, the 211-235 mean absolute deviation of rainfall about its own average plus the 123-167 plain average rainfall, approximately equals 17.9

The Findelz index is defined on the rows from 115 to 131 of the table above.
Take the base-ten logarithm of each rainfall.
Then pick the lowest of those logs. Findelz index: 1.201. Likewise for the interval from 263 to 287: 1.225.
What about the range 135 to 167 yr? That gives 1.204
